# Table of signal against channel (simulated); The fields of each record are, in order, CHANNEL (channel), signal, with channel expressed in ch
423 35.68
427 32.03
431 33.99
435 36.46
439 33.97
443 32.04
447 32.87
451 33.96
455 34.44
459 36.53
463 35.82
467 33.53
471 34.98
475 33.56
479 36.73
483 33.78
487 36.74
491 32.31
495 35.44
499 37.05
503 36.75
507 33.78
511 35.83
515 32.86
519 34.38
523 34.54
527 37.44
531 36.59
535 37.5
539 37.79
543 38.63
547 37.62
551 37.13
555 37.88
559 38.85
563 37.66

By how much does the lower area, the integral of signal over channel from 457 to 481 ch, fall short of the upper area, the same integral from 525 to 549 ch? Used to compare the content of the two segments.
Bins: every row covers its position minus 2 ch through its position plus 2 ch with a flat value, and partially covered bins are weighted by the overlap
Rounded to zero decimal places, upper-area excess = 58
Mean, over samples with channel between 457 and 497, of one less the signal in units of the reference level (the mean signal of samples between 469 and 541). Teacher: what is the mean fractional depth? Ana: 0.014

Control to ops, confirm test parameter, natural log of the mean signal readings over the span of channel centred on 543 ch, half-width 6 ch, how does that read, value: 3.64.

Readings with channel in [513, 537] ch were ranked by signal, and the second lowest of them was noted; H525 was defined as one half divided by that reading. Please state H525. 0.0145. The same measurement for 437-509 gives 0.0155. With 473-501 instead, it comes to 0.0149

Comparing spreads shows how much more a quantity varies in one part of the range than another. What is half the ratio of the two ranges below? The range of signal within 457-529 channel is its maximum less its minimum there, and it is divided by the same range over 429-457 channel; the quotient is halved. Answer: 0.580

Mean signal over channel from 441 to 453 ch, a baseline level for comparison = 33.0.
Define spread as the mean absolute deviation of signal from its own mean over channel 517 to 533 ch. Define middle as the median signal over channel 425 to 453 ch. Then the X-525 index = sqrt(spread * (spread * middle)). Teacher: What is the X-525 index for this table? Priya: 7.4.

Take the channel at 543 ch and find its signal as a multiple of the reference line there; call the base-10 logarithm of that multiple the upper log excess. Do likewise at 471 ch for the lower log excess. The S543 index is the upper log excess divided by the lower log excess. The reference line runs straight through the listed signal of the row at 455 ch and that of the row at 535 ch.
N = -10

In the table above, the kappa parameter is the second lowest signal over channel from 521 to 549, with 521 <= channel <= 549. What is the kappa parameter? 36.59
